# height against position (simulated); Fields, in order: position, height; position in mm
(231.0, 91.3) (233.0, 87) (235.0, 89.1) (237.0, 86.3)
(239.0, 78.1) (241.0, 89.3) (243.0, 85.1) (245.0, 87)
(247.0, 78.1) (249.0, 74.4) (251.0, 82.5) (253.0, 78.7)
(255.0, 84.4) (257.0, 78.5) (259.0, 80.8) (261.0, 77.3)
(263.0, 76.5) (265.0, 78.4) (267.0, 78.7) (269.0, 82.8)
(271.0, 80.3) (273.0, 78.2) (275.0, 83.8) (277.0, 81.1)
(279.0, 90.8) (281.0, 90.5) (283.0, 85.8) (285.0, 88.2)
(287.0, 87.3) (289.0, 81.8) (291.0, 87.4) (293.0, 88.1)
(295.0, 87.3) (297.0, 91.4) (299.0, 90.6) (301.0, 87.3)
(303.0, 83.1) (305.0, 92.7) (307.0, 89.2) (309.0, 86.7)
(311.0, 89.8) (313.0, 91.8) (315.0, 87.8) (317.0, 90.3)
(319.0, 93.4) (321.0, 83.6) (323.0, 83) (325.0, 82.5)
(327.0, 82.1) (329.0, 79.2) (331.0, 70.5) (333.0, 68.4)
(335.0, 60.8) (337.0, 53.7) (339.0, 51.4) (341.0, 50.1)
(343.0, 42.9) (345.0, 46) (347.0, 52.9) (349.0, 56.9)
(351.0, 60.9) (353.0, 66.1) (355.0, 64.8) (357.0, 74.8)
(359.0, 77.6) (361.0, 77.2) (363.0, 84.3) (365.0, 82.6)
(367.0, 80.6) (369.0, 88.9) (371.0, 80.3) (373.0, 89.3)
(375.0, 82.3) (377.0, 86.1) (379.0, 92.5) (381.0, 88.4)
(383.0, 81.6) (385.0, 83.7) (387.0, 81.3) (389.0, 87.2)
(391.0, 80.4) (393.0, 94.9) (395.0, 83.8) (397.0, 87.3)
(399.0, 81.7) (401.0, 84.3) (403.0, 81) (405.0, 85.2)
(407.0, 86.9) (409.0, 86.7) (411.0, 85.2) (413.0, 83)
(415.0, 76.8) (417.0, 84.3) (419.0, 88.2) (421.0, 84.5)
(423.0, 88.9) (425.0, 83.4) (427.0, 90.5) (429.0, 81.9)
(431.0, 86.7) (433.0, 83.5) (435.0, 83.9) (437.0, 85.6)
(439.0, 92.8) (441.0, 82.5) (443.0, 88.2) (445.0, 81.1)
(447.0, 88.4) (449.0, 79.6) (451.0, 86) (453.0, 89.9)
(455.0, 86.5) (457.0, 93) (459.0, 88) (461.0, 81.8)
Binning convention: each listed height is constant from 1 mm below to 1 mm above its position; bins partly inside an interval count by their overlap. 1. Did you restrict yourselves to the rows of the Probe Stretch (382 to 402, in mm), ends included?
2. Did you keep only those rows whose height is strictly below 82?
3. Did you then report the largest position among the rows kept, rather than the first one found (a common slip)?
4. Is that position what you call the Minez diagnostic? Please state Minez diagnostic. 399.0 mm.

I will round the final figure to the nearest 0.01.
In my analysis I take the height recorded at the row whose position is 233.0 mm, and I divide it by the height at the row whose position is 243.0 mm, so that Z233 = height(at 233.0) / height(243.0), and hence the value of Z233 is 1.02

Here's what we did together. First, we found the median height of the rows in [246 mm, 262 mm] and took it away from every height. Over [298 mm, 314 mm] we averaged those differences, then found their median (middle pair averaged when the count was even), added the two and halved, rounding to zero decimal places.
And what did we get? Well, 11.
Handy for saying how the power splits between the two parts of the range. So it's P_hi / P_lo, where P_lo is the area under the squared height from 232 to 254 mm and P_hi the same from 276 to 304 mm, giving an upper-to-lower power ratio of 1.39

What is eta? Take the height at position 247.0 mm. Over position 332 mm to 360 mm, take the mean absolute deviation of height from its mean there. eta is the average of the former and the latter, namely 43.3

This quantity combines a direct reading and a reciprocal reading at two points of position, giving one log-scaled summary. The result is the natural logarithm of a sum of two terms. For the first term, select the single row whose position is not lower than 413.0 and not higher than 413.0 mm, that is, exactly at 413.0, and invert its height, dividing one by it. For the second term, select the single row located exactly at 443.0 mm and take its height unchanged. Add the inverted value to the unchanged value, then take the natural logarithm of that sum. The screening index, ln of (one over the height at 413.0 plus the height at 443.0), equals 4.48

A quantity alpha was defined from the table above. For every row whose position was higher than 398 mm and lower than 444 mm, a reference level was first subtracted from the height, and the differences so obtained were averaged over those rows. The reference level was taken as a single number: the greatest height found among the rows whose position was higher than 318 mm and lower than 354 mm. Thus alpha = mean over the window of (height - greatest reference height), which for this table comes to -8.4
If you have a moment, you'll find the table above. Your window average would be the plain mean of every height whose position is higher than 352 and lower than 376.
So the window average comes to 79.1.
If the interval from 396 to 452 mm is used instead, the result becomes 84.9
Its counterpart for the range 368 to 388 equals 85.4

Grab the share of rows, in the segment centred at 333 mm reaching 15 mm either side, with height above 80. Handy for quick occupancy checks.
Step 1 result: 0.3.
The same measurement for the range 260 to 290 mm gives 0.7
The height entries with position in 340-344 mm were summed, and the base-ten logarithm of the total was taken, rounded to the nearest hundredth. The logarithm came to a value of 1.97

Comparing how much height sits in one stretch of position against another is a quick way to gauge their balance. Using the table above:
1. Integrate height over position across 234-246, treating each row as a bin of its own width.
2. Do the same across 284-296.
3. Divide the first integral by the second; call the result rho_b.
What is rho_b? 0.99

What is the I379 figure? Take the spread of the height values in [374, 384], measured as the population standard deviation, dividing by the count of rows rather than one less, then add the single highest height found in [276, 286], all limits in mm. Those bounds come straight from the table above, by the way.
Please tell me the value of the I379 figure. 94.8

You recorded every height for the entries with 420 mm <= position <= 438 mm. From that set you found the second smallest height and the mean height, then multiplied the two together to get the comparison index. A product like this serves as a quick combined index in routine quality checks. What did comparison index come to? 7125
